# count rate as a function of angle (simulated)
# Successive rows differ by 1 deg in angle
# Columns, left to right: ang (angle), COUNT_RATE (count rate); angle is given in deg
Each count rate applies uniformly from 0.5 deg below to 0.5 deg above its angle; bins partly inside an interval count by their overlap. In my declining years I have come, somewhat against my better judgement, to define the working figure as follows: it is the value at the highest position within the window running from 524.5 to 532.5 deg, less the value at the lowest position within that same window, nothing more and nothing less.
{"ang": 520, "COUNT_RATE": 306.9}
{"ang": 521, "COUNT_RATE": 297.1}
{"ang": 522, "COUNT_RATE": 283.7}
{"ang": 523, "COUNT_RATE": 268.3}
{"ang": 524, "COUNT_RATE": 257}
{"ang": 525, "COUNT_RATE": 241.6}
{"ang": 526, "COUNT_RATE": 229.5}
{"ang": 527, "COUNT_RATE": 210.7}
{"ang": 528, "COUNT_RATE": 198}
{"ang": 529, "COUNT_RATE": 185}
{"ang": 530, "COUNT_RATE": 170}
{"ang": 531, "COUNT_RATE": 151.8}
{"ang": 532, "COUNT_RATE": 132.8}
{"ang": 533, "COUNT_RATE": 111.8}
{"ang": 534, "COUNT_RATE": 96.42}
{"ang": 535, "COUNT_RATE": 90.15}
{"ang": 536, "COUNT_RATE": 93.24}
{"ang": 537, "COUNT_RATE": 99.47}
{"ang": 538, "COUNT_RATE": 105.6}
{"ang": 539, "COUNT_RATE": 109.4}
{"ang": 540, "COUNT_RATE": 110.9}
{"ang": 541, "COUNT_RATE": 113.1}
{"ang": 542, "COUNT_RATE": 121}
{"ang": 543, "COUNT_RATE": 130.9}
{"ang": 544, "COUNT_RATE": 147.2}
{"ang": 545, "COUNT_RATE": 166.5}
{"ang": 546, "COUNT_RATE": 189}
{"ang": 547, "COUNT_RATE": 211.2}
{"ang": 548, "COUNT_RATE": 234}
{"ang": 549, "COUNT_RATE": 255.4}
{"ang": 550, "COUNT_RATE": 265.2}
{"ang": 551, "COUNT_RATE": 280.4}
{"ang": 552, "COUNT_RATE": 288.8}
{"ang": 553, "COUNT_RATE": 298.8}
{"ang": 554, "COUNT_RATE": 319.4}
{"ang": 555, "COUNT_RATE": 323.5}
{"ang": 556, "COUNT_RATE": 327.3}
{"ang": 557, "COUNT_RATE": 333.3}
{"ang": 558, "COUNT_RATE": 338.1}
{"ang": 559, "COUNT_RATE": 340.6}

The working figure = -109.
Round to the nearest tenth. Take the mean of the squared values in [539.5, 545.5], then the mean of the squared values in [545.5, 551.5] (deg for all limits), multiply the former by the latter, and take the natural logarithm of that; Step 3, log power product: 20.8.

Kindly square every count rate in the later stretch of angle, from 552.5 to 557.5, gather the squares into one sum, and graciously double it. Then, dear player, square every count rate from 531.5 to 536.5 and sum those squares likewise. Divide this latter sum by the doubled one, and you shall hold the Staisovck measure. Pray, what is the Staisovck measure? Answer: 0.1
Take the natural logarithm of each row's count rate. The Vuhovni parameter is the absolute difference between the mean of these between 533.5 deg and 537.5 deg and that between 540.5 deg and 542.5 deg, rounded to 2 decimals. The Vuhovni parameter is 0.21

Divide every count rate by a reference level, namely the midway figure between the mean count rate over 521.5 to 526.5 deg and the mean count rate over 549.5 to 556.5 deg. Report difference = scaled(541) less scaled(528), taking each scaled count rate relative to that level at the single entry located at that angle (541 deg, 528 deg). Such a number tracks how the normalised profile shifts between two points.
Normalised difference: -0.3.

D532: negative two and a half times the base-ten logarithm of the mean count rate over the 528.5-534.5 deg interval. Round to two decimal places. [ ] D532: -5.38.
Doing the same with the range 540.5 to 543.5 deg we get -5.21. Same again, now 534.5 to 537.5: -4.94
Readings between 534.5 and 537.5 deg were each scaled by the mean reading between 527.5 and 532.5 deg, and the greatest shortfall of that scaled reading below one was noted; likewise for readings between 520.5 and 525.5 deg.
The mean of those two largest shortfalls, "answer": 0.01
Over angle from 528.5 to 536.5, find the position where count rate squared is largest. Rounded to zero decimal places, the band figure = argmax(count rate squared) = 529 deg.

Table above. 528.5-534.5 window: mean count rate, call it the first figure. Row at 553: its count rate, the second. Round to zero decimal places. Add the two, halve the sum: 220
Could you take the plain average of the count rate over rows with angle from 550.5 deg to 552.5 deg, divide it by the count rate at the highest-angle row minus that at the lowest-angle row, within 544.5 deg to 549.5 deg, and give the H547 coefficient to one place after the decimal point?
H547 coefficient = 3.2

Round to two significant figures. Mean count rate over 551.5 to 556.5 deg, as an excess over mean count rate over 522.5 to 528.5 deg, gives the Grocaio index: 77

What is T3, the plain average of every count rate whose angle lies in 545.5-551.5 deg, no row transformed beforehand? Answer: 239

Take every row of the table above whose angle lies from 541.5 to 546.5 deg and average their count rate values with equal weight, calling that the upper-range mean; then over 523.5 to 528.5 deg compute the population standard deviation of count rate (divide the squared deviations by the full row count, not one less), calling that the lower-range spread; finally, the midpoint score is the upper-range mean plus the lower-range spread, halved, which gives 86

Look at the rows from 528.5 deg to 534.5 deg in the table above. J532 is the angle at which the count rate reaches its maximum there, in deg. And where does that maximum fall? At 529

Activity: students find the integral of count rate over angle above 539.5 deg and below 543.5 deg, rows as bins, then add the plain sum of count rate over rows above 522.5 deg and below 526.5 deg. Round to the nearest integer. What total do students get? 1472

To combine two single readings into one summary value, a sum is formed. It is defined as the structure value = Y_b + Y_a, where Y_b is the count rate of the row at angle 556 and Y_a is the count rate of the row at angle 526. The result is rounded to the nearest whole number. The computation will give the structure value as 557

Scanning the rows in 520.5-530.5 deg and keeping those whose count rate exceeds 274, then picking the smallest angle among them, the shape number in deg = 521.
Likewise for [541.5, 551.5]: 551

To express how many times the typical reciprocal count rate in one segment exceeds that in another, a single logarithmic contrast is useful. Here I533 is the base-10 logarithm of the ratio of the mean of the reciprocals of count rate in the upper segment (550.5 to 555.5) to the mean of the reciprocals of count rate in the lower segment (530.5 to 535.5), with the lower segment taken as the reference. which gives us -0.4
